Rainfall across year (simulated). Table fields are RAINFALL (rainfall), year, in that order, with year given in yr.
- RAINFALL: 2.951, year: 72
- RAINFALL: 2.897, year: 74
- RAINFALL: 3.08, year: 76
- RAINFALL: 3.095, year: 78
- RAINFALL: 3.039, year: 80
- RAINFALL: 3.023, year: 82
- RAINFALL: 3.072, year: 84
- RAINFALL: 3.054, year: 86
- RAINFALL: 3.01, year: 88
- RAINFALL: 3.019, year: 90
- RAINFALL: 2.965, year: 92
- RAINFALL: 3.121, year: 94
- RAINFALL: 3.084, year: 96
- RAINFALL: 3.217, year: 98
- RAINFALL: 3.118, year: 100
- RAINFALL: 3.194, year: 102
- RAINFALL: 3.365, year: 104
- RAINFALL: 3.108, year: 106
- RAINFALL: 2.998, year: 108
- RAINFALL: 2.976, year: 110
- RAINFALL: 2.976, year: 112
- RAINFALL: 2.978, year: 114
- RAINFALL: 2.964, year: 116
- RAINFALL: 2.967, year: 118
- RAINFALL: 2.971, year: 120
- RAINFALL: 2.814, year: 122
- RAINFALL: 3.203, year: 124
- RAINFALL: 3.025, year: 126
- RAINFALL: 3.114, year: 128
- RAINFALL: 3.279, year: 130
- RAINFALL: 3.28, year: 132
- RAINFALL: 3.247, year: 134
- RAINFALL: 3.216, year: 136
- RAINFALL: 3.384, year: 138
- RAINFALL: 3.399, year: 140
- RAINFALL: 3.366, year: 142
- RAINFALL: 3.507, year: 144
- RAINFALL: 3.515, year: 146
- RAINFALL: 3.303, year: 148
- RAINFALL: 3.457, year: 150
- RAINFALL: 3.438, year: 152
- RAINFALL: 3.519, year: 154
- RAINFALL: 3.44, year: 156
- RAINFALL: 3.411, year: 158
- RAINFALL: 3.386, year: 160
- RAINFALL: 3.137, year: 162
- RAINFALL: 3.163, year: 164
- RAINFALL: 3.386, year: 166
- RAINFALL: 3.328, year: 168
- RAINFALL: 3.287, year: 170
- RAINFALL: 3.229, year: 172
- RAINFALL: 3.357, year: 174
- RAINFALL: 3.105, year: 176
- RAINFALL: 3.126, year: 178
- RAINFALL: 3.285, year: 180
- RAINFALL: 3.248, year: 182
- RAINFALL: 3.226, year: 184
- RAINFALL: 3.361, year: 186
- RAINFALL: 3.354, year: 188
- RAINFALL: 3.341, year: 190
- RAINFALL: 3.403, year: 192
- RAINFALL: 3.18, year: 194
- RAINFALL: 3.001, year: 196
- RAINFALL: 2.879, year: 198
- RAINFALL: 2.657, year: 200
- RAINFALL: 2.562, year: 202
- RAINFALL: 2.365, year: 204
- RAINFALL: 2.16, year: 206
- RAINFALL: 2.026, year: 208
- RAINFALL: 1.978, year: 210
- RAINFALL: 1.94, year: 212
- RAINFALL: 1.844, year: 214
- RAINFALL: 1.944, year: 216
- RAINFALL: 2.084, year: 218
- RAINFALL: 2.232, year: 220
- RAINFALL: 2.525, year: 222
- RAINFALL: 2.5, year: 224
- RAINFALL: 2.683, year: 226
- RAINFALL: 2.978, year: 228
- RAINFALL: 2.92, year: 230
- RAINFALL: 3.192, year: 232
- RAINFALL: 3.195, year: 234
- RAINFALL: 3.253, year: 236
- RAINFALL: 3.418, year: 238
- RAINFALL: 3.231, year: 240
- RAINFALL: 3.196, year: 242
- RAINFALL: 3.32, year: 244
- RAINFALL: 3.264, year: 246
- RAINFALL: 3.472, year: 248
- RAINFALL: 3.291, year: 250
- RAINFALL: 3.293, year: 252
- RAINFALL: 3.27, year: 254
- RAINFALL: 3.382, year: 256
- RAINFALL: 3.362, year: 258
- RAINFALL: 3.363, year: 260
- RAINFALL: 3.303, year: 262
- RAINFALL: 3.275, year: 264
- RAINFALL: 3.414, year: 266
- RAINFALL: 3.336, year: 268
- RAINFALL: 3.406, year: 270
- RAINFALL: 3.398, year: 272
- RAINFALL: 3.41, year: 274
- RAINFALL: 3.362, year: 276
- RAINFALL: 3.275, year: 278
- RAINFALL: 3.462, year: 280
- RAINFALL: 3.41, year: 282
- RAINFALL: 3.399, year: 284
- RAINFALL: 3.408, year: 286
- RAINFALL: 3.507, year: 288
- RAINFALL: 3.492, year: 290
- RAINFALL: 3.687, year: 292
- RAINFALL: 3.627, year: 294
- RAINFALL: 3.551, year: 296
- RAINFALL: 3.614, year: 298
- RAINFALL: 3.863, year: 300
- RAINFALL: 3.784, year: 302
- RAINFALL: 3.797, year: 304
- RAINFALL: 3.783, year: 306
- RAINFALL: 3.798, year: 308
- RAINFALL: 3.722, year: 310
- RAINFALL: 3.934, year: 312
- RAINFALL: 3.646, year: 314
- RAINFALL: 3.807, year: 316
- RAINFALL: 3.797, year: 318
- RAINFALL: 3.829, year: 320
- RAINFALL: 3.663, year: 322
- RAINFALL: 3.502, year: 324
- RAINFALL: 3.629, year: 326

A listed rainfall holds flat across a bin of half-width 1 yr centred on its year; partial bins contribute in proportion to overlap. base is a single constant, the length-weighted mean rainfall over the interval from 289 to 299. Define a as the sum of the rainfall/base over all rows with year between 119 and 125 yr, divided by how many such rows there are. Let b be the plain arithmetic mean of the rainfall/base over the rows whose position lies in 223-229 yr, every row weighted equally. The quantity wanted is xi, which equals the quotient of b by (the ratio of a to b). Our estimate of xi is 0.69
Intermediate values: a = 0.83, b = 0.76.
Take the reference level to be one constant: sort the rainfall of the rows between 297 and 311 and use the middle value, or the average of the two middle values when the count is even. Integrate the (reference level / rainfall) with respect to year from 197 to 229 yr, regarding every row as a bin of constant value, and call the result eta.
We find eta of 53.0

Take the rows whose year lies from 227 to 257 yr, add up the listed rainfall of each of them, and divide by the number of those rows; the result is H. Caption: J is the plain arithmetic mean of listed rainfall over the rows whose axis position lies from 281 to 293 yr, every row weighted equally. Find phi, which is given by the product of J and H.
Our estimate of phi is 11.3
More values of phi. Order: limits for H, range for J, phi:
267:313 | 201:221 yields 7.5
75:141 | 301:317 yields 11.7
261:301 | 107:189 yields 11.2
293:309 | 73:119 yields 11.4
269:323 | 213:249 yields 10.3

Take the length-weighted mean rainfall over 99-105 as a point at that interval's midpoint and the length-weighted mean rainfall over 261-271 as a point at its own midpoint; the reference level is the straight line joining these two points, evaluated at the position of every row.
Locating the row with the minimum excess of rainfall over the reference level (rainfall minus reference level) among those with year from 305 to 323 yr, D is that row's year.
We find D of 314 yr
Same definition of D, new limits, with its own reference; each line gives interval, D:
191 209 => 208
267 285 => 278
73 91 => 74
